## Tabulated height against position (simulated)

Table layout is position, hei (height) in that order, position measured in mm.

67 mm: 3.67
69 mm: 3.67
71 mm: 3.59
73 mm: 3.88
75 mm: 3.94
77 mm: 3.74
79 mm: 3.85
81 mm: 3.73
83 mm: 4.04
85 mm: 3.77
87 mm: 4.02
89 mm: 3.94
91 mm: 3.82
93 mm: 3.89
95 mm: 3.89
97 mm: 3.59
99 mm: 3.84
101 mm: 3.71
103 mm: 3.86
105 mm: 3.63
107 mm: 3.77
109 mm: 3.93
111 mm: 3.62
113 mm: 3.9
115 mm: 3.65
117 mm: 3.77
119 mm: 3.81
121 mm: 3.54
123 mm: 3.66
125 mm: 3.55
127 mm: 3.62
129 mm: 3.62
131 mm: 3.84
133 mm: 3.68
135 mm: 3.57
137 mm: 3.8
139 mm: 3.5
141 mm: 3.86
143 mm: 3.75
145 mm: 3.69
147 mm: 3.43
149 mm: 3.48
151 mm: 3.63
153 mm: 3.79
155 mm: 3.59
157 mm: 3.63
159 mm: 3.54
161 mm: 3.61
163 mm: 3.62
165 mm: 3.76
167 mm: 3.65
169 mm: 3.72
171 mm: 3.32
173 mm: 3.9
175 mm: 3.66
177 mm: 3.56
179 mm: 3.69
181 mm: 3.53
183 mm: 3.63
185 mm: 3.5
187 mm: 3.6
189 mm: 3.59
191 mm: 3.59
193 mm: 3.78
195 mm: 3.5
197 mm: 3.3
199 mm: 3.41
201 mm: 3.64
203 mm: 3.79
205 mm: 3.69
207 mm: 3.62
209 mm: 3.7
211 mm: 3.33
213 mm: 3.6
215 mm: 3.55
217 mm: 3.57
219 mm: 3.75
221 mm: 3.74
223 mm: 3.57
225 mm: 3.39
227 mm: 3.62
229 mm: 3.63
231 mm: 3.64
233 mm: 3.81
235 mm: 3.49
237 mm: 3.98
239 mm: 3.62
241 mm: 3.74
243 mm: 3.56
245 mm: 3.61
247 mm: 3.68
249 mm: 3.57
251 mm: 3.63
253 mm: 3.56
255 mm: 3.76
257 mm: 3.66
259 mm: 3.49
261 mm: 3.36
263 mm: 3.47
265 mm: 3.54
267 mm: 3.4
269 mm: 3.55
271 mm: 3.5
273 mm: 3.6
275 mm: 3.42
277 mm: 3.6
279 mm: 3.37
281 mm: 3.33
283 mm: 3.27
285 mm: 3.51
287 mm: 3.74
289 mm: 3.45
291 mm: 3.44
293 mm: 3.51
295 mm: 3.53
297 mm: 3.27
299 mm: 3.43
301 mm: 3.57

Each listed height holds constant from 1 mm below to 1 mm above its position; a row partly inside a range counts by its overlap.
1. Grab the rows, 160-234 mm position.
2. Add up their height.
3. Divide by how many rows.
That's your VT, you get 3.61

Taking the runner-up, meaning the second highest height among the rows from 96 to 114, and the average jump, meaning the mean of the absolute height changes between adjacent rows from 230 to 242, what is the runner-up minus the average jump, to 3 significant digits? 3.61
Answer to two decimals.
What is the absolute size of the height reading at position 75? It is 3.94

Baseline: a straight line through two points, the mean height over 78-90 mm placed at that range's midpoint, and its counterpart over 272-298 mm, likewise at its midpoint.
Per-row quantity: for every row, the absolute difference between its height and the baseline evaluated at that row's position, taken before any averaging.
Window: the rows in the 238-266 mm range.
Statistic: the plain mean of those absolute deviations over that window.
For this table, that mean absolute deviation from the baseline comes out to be 0.087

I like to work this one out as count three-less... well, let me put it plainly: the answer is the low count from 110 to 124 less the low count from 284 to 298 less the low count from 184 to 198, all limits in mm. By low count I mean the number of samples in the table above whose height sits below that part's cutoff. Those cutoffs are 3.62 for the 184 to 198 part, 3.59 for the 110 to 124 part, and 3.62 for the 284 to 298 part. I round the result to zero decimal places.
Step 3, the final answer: -11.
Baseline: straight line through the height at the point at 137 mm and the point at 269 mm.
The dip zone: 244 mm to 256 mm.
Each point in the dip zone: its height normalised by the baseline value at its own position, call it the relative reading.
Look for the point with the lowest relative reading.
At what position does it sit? 253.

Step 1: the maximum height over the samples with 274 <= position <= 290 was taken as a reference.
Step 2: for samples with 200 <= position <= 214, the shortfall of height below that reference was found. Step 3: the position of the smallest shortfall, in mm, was 203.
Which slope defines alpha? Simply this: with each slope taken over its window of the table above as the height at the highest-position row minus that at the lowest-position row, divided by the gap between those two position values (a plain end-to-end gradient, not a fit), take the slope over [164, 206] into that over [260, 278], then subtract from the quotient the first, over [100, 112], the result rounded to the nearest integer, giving -9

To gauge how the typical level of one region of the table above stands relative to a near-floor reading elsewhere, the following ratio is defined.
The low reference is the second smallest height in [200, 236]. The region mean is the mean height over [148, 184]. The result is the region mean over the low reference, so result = 1.070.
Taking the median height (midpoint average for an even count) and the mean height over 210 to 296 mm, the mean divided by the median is 1.00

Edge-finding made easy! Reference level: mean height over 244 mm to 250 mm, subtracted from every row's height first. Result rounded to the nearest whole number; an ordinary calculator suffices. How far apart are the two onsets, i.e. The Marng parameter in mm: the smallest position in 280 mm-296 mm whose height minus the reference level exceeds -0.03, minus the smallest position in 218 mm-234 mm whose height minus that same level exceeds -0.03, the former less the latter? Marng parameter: 68 mm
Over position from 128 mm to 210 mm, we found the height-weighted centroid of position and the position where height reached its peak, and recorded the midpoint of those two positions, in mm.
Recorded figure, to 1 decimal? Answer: 170.9 mm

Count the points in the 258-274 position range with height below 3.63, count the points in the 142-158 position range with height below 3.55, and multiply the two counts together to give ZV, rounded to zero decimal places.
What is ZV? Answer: 16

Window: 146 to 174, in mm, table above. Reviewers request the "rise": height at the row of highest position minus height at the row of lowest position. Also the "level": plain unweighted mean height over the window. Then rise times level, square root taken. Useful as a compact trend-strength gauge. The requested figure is 1.30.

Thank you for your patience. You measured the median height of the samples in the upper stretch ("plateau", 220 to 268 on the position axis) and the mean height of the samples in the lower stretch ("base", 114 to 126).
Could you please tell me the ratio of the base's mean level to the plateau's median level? 1.01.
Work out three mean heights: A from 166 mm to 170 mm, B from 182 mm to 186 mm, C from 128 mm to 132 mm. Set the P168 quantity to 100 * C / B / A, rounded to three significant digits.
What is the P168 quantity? 28.4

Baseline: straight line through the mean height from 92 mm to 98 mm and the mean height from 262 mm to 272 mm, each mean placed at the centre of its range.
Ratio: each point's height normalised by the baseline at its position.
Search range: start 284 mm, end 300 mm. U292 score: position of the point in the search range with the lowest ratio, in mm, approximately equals 297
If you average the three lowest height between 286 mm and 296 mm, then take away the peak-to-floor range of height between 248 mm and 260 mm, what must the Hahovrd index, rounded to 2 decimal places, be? 3.20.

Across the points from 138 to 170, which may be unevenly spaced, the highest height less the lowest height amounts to 0.43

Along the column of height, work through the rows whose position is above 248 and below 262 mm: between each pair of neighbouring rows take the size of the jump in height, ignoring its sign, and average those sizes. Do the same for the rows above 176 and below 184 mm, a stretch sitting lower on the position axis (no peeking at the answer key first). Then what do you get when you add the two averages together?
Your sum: 0.25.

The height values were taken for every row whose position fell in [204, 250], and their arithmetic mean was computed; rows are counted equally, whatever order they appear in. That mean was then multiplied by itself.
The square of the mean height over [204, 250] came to 13.2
